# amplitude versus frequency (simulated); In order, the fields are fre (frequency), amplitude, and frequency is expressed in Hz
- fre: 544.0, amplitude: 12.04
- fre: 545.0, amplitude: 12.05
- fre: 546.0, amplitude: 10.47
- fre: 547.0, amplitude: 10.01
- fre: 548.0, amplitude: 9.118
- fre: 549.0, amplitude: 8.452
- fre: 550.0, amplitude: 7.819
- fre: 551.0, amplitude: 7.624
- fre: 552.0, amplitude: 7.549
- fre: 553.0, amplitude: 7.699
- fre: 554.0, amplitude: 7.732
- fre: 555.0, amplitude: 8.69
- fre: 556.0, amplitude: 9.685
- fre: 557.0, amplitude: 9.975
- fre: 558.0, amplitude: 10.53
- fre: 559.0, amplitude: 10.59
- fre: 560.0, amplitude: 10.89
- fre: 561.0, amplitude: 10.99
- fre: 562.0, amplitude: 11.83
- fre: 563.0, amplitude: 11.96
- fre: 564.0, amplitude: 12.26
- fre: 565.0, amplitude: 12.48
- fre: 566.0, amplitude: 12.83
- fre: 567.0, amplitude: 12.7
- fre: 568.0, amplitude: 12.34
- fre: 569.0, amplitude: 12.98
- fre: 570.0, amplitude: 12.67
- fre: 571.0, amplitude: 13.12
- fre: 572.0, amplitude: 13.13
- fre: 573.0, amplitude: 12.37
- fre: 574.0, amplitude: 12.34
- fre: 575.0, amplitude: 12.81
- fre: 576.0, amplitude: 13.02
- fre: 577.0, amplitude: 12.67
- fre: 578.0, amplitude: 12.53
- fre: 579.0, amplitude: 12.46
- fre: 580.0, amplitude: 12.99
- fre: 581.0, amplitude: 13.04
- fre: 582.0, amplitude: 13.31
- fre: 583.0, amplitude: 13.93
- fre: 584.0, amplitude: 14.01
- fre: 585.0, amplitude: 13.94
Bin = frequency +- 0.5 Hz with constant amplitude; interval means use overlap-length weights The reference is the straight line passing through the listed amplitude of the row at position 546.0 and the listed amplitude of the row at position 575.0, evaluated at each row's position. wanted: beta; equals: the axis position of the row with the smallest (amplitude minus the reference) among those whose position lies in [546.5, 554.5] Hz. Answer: 552.0 Hz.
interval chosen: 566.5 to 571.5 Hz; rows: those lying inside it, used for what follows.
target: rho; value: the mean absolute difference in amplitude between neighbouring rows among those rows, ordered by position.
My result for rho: 0.440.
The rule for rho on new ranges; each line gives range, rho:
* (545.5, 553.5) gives 0.439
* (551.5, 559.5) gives 0.434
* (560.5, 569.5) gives 0.371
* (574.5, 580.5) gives 0.260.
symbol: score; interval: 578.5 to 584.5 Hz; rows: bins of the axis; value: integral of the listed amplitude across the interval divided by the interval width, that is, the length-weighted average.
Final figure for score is 13.3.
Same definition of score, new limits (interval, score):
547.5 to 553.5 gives 8.0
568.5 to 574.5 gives 12.8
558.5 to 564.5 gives 11.4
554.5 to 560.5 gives 10.1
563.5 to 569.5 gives 12.6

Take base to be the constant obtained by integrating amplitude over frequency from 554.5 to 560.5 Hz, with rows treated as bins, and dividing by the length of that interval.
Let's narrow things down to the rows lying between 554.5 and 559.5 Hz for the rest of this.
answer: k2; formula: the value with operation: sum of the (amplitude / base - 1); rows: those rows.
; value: -0.1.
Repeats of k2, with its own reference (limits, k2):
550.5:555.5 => -1.1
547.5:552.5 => -1.0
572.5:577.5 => 1.3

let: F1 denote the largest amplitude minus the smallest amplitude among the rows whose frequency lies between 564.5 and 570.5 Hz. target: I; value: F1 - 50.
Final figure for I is -49.4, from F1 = 0.64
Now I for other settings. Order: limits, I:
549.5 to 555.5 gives -48.9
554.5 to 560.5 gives -47.8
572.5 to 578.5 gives -49.3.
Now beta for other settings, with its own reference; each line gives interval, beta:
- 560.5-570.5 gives 561.0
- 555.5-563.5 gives 556.0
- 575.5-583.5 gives 579.0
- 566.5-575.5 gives 574.0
